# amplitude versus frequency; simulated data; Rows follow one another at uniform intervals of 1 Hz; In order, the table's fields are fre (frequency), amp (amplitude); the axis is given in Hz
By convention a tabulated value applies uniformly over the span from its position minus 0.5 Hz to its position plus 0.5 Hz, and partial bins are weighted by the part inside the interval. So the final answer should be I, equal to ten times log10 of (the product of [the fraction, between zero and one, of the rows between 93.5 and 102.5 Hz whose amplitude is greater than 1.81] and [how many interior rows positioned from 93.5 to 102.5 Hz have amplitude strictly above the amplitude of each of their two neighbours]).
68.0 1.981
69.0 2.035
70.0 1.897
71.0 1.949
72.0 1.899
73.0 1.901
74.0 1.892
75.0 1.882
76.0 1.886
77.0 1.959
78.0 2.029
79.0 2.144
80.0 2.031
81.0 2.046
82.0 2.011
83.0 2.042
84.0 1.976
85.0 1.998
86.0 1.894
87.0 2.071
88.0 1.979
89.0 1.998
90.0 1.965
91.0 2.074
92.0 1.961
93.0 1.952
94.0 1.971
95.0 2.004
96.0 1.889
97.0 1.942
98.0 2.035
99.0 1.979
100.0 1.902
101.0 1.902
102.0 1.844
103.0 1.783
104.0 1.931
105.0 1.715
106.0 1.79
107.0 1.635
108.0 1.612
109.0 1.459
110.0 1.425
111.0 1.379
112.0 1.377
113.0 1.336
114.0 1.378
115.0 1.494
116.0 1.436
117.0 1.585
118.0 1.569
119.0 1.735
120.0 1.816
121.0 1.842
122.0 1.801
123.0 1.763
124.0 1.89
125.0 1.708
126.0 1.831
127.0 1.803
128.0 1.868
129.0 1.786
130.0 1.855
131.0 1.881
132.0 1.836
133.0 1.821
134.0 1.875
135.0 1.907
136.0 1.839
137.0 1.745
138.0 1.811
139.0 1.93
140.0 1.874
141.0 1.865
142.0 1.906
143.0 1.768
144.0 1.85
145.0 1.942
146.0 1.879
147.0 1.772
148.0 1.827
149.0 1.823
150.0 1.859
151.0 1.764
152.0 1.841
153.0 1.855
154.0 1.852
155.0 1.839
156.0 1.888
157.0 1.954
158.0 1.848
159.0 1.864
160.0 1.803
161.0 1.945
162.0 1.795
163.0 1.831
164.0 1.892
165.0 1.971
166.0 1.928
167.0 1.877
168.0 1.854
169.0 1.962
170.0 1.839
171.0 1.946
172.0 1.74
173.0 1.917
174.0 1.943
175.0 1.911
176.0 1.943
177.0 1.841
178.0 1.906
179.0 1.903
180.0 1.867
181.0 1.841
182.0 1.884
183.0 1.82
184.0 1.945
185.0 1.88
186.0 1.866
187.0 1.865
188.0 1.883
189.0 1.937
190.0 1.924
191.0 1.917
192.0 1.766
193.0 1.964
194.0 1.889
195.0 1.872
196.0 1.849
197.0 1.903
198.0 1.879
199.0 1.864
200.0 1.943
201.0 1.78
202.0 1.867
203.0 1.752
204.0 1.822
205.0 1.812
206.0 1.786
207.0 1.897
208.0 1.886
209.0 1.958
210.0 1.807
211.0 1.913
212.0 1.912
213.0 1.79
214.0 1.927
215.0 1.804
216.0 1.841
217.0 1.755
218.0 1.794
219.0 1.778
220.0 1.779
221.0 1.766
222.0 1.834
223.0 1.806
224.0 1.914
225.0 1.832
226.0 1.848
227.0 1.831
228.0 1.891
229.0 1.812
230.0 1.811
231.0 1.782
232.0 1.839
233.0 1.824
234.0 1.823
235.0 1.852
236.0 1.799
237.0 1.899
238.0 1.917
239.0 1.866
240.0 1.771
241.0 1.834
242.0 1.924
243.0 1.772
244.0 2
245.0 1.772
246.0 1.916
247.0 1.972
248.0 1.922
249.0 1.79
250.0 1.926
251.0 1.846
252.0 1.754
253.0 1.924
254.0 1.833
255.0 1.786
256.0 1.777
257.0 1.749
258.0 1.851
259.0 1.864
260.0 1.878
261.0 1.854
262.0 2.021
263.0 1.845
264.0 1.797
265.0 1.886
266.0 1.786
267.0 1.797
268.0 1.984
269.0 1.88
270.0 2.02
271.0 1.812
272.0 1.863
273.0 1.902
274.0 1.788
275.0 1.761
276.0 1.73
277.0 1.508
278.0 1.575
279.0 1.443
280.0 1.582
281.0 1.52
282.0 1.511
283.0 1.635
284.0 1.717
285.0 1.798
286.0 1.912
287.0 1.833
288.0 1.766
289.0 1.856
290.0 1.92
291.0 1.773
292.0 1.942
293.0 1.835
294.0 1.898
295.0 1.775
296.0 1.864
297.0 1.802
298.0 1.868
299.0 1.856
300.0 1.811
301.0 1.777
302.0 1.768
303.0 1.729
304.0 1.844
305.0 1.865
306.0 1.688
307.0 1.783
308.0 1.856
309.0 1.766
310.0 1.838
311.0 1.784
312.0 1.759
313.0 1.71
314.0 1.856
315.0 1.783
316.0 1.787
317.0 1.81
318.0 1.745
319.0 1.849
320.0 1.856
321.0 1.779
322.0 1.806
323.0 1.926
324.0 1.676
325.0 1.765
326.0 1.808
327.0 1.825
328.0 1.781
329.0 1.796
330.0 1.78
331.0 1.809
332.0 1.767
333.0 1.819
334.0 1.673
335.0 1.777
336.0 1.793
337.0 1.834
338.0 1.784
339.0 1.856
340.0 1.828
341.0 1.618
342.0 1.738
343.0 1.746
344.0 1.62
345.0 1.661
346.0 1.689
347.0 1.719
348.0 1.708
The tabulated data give 3.0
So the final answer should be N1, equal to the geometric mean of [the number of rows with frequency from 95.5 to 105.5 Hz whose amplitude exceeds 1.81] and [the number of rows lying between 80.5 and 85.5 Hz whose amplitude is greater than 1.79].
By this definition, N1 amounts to 6.3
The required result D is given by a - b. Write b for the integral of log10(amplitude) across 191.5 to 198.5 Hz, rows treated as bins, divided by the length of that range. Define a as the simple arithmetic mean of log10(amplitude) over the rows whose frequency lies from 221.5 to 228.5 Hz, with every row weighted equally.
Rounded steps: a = 0.267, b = 0.273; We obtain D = -0.0054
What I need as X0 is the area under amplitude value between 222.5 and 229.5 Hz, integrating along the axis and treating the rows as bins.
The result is 12.9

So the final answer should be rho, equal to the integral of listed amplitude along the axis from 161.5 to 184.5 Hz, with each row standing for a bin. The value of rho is 43.4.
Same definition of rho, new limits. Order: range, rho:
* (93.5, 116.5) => 39.2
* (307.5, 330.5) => 41.3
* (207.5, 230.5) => 42.3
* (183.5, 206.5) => 43.0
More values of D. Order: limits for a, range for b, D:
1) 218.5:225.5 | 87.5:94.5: -0.0390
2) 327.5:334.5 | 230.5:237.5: -0.0136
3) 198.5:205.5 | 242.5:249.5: -0.0099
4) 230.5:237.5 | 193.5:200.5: -0.0128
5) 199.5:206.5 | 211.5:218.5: -0.0021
